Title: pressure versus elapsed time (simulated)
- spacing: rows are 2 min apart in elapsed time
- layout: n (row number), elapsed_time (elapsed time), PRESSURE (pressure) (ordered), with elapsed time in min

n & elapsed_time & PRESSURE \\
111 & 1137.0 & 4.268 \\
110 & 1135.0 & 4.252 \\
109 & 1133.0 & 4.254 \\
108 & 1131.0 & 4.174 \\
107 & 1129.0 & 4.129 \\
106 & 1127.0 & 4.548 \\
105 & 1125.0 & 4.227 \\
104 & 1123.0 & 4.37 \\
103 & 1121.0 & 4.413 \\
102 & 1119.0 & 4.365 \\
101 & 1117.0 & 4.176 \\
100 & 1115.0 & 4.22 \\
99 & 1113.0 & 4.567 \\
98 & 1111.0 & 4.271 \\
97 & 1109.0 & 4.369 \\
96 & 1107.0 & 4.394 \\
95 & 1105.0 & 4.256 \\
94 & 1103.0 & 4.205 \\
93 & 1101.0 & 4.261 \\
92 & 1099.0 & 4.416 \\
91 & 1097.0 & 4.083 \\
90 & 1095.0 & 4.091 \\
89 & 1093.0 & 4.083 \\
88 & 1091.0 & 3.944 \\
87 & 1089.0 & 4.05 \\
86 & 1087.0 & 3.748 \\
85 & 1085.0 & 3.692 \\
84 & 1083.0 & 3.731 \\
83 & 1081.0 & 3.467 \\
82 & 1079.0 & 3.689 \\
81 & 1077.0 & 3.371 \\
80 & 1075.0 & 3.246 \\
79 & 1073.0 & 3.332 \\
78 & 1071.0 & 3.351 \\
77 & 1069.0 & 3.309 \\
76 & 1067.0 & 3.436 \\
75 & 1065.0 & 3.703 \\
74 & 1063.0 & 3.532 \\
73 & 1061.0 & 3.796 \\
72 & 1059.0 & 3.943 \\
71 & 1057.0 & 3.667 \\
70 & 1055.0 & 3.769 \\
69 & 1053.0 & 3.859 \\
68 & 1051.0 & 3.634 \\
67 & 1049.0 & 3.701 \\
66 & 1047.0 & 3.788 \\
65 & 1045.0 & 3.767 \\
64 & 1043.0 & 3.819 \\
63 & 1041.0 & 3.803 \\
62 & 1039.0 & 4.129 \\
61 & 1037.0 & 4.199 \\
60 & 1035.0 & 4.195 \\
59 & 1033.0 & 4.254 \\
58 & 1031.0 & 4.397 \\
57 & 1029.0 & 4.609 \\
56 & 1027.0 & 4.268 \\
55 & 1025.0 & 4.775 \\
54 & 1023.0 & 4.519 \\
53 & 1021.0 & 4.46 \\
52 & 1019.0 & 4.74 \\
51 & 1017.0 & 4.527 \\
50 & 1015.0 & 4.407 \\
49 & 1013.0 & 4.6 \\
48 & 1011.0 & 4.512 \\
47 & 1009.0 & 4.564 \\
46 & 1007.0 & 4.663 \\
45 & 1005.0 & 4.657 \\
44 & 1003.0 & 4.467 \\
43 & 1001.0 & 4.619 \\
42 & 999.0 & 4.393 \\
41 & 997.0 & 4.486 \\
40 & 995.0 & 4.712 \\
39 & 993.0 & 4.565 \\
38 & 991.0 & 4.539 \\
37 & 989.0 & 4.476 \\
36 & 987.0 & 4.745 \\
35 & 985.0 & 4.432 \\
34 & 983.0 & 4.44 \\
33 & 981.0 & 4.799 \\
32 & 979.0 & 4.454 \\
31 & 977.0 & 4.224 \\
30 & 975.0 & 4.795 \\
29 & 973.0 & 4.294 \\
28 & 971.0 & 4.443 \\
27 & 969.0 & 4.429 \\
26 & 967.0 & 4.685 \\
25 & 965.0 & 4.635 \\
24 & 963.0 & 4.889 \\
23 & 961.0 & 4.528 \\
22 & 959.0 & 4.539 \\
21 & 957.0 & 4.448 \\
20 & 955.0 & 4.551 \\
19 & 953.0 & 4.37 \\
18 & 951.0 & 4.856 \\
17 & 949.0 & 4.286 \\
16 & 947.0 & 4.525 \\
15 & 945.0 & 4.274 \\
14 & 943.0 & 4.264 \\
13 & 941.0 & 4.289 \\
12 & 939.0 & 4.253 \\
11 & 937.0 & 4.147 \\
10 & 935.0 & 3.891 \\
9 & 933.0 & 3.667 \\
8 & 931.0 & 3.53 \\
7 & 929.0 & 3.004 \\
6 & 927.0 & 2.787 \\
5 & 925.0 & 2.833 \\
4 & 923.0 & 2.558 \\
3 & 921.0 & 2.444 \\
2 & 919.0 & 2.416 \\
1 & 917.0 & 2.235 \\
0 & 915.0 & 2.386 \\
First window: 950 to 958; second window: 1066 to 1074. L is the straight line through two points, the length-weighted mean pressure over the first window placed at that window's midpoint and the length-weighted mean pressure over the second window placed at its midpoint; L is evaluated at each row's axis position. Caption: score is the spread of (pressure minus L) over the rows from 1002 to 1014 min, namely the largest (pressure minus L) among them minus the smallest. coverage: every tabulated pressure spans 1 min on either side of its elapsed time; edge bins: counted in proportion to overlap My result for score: 0.2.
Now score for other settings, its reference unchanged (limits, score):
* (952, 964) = 0.6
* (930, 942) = 0.9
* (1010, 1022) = 0.4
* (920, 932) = 1.2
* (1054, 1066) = 0.4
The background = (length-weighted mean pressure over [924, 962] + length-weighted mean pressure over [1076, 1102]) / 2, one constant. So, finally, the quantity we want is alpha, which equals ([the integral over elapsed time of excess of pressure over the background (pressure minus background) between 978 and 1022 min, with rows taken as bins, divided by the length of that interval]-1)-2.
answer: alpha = -2.42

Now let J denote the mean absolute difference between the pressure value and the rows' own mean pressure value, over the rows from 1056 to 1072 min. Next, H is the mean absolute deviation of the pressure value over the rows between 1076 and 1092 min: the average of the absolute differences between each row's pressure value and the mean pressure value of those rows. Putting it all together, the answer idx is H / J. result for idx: 0.85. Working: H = 0.157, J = 0.19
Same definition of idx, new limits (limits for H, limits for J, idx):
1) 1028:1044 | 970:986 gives 1.24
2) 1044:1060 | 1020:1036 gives 0.47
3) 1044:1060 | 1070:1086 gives 0.45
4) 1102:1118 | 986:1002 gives 1.09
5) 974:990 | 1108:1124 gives 1.93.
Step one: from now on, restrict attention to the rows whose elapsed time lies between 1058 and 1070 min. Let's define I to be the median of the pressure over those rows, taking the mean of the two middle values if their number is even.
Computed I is 3.62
